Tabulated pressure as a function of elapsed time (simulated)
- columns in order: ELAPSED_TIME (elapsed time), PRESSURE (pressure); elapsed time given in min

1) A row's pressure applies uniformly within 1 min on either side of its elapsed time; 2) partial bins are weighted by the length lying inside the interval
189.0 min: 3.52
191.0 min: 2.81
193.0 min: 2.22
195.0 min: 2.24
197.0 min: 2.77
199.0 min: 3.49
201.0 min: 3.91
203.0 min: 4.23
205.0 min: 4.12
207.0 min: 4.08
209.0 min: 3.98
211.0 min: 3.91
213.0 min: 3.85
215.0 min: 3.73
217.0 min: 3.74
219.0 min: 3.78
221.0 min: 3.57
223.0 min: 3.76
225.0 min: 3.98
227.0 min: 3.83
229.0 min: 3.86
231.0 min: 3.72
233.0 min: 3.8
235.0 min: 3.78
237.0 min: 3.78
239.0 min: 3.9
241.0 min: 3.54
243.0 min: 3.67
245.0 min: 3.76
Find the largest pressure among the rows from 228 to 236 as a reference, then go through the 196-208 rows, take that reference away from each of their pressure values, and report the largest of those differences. 0.37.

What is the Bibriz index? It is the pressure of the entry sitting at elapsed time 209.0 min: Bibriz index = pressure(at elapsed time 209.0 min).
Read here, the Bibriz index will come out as 3.98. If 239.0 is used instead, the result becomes 3.9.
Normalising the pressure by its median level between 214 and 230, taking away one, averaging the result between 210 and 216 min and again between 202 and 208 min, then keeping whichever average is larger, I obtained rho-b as 0.099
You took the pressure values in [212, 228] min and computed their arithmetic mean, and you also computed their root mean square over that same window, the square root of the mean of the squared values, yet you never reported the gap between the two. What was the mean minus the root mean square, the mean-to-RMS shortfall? -0.0016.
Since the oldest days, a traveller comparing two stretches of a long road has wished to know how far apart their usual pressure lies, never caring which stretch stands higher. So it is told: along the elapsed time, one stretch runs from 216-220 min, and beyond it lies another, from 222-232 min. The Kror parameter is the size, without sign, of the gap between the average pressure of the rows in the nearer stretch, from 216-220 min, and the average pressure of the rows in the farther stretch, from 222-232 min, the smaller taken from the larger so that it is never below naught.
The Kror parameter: 0.07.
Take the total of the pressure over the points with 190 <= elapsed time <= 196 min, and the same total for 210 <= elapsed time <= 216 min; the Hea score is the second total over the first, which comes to 1.58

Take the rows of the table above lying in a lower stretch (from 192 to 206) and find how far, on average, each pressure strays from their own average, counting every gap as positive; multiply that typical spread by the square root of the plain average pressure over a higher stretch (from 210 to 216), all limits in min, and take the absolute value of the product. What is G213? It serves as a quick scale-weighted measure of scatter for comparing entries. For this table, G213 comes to 1.5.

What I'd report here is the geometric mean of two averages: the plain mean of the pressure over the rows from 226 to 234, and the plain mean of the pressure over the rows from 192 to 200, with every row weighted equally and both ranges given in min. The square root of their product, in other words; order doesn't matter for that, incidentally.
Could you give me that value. 3.2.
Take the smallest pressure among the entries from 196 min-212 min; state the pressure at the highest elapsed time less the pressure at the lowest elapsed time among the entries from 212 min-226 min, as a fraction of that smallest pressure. 0.047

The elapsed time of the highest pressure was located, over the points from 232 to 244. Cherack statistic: 239.0 min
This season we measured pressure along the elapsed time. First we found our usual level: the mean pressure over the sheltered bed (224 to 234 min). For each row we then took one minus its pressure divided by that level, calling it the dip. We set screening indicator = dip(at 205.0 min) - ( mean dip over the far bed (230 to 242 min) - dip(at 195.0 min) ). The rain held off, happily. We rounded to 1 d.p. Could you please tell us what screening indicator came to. 0.3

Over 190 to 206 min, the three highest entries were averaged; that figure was 4.09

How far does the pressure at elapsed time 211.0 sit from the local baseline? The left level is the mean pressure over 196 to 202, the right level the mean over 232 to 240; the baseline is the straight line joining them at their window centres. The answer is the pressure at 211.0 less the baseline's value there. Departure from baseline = 0.4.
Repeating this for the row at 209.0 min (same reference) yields 0.5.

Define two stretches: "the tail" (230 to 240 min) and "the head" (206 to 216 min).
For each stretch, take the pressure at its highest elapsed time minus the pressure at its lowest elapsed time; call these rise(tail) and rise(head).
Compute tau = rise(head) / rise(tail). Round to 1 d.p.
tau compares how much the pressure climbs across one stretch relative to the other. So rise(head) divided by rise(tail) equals -1.9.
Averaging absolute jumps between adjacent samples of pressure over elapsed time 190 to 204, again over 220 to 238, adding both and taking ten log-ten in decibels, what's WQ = -2.7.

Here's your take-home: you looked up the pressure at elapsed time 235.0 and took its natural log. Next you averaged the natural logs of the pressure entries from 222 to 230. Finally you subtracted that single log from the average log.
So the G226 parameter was 0.020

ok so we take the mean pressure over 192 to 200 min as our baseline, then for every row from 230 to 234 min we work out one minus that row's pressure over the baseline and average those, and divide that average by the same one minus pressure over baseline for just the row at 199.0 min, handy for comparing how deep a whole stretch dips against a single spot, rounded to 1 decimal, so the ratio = 1.3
